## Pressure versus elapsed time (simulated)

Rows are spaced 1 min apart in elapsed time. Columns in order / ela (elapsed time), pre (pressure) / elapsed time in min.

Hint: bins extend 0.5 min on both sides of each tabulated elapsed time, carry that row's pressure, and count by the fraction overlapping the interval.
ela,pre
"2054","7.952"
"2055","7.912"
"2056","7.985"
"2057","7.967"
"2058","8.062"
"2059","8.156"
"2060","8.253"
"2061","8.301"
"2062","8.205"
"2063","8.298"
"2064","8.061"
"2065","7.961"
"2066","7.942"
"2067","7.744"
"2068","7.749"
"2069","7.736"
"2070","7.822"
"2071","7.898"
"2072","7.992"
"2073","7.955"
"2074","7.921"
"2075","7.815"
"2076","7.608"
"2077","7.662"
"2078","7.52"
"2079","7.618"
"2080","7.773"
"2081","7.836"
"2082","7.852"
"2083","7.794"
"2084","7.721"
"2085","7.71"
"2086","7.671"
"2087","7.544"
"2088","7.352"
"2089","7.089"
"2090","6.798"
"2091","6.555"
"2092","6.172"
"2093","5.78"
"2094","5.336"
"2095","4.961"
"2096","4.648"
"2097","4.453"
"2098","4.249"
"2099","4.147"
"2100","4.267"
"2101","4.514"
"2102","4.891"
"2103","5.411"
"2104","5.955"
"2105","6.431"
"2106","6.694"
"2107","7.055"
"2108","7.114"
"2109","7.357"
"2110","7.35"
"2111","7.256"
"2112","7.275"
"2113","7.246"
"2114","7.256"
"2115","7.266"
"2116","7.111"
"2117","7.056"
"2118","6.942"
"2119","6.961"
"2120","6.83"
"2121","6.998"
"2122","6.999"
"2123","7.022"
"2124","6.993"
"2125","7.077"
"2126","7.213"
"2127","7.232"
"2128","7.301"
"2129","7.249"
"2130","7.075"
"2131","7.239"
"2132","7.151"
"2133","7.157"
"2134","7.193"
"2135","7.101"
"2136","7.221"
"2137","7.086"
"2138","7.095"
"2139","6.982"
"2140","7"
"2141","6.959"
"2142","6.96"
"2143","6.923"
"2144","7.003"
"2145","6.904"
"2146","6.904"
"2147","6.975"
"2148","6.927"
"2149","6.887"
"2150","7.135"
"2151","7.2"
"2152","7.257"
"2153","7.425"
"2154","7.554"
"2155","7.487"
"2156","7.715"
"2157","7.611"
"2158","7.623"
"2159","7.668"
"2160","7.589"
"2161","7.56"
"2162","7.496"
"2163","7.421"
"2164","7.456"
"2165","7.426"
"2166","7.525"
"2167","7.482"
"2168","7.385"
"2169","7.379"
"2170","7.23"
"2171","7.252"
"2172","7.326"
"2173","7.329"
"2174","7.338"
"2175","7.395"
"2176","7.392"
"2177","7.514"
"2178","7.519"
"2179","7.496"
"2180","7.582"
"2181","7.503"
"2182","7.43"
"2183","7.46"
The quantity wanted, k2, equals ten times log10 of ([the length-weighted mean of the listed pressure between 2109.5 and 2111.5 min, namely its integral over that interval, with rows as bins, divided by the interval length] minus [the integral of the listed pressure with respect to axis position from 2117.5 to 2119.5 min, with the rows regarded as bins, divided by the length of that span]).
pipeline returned -5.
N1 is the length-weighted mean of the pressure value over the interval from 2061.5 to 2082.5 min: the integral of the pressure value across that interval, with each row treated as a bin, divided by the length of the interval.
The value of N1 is 7.9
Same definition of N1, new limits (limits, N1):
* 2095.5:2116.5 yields 6.1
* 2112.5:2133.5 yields 7.1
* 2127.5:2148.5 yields 7.1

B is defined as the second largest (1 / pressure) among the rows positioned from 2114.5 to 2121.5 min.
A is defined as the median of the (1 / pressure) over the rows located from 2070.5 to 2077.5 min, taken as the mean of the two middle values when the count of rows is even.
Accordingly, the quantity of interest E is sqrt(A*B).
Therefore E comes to 0.14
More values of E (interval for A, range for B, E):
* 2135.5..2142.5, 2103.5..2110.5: 0.15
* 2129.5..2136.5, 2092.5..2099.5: 0.18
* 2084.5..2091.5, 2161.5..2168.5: 0.14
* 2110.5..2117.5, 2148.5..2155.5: 0.14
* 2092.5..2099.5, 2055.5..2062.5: 0.16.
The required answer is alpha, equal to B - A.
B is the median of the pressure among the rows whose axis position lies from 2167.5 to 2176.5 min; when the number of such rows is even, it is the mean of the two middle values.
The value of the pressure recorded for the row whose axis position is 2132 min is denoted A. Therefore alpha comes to 0.19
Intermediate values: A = 7.151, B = 7.3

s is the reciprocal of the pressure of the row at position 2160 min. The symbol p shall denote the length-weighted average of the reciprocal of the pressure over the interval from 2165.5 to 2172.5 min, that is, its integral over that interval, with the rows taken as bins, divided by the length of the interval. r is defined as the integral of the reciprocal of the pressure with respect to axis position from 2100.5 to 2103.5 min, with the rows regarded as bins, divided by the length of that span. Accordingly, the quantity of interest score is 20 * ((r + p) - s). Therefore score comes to 4.2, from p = 0.136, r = 0.204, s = 0.132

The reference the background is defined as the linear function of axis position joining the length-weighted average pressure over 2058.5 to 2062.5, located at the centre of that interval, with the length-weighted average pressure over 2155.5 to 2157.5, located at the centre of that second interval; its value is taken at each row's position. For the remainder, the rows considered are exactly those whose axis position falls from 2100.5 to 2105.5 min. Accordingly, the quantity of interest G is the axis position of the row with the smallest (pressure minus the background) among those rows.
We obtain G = 2101 min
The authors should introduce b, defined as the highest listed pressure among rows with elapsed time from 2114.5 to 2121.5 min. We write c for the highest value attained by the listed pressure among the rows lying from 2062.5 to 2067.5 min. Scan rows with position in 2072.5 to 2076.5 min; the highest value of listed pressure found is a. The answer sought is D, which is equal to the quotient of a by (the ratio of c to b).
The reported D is 6.97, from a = 7.955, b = 7.266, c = 8.298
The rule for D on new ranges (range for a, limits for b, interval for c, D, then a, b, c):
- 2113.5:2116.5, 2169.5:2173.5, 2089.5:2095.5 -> 7.83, 7.266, 7.329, 6.798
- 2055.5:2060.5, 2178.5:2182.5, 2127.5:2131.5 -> 8.57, 8.253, 7.582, 7.301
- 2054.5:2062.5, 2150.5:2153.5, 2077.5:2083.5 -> 7.85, 8.301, 7.425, 7.852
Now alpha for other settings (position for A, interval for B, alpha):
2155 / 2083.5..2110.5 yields -1.06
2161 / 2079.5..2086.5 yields 0.21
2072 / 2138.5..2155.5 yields -1.01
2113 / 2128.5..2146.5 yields -0.17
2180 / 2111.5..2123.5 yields -0.54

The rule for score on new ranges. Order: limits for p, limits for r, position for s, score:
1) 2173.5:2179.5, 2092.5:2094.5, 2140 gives 3.4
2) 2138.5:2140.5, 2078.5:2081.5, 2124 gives 2.6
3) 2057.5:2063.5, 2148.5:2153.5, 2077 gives 2.6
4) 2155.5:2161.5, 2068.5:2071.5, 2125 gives 2.4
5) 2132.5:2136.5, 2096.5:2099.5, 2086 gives 4.9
